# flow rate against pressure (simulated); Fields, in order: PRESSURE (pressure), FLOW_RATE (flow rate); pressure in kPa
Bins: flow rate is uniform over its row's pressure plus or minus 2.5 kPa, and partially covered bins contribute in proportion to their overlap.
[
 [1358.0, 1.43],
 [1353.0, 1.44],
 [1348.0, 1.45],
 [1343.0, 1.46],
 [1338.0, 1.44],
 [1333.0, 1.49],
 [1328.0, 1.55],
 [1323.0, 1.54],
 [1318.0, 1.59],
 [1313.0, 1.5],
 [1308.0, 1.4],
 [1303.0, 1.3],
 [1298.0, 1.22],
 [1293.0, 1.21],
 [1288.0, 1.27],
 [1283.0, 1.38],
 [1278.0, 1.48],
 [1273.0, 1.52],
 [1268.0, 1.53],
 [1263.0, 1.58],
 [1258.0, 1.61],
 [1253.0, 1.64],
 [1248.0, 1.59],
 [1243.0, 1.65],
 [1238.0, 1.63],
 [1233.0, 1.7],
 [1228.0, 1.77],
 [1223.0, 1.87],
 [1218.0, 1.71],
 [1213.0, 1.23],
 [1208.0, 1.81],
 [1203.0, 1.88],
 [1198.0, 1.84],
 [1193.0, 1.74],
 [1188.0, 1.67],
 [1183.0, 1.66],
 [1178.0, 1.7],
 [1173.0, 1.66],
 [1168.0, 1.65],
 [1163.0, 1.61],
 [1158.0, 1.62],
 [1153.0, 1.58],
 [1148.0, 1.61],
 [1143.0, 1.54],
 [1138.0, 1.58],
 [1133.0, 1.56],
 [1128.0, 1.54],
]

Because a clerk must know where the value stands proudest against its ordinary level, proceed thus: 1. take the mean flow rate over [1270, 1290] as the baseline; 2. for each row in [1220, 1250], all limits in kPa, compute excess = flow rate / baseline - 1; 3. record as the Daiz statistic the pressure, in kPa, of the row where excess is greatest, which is 1223.0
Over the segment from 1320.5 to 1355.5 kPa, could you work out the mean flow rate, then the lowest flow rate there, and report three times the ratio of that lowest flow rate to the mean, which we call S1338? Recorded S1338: 2.916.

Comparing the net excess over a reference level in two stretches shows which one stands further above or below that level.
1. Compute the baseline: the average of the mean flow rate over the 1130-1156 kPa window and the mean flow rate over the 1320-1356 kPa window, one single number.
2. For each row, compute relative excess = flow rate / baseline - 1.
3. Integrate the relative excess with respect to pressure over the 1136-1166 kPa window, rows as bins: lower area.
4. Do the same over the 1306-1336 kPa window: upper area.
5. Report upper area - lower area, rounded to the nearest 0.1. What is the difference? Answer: -1.5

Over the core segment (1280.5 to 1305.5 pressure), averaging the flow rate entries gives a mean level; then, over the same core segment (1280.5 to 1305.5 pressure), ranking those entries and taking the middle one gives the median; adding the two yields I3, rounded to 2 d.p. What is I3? 2.55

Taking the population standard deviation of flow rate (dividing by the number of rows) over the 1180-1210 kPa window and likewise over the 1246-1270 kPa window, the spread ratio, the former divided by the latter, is 2.3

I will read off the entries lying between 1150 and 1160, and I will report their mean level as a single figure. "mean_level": 1.60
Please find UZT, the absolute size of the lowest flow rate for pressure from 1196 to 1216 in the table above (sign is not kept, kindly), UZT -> 1.23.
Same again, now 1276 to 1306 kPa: 1.21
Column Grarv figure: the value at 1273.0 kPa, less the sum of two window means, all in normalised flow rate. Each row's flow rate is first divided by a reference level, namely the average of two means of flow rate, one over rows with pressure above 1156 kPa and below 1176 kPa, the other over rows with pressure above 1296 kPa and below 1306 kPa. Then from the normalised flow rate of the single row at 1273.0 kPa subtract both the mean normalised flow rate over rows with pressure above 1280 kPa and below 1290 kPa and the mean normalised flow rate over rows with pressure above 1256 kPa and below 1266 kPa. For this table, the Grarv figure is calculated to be -0.97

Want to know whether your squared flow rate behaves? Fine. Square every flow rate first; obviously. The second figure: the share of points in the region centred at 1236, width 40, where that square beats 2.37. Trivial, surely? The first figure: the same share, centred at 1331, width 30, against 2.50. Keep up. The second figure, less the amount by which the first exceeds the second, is 1.8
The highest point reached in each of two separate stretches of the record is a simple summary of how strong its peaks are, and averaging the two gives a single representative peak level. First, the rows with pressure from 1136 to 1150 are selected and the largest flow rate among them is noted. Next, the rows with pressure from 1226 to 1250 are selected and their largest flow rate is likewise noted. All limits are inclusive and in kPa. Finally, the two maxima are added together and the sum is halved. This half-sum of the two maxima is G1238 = 1.69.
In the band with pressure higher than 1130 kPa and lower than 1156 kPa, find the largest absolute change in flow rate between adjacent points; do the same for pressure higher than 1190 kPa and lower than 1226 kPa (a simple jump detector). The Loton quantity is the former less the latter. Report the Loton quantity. -0.51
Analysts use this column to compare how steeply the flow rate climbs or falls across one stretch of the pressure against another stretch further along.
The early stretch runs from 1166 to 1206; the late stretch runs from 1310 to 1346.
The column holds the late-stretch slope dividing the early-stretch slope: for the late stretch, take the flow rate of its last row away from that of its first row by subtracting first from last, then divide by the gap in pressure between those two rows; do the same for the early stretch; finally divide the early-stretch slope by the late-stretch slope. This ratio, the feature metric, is -5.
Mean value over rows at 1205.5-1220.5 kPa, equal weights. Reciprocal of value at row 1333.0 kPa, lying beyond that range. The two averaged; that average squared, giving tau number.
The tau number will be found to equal 1.27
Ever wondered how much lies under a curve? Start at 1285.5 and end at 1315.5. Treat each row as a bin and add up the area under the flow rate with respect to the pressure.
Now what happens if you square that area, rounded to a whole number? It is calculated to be 1560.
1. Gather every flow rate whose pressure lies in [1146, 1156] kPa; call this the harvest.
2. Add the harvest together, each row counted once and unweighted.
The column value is 3.2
